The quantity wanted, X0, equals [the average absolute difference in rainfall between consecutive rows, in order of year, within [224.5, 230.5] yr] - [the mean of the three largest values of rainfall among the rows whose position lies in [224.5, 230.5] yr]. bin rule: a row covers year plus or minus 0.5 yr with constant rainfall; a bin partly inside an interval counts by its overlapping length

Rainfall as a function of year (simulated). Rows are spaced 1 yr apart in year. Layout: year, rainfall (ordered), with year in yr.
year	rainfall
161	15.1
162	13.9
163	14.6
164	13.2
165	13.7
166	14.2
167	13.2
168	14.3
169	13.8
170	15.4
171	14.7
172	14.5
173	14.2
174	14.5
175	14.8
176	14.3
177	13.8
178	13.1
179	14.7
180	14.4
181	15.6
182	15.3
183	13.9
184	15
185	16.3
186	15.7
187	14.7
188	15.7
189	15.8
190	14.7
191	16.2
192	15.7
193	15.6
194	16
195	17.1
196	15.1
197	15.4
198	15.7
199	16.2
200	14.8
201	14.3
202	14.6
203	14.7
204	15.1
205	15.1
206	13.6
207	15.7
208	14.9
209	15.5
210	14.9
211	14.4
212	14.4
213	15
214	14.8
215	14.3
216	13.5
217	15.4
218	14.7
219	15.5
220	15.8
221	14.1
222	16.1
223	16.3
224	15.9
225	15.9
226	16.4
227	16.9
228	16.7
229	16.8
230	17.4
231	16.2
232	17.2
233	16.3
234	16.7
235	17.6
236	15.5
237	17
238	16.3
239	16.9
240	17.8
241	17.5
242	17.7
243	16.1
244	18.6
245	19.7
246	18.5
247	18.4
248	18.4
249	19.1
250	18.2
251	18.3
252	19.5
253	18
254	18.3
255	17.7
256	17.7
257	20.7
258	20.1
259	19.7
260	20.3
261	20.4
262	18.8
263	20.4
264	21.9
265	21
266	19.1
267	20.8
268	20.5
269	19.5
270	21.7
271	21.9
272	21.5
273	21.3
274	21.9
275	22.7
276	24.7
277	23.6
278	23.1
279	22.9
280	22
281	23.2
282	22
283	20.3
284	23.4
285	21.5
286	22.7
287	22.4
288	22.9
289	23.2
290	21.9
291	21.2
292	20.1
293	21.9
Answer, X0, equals -17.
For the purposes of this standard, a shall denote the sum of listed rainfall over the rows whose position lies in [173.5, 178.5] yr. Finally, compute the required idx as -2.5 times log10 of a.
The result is -4.62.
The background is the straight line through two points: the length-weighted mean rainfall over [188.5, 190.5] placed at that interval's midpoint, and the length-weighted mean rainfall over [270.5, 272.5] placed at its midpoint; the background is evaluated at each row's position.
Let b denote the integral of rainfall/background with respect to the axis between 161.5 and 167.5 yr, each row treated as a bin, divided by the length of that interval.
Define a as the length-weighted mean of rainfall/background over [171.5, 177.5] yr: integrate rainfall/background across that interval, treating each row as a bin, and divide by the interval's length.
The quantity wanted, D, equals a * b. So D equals 1.06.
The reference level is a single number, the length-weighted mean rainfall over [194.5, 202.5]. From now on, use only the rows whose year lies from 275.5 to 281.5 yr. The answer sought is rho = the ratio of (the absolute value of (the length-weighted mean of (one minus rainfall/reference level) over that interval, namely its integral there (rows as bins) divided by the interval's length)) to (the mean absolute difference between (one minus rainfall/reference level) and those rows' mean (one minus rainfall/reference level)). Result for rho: 13.1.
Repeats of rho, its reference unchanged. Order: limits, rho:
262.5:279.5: 5.7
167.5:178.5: 2.5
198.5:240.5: 0.3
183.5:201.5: 0.3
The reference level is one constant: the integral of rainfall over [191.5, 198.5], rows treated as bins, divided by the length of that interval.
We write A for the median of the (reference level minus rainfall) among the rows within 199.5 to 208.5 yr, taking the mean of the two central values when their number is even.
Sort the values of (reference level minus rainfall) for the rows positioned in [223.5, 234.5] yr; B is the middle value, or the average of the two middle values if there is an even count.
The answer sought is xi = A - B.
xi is 2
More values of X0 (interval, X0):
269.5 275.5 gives -22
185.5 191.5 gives -15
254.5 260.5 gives -19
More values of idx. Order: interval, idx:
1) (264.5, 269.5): -5.01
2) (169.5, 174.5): -4.66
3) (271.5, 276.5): -5.12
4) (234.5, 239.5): -4.80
